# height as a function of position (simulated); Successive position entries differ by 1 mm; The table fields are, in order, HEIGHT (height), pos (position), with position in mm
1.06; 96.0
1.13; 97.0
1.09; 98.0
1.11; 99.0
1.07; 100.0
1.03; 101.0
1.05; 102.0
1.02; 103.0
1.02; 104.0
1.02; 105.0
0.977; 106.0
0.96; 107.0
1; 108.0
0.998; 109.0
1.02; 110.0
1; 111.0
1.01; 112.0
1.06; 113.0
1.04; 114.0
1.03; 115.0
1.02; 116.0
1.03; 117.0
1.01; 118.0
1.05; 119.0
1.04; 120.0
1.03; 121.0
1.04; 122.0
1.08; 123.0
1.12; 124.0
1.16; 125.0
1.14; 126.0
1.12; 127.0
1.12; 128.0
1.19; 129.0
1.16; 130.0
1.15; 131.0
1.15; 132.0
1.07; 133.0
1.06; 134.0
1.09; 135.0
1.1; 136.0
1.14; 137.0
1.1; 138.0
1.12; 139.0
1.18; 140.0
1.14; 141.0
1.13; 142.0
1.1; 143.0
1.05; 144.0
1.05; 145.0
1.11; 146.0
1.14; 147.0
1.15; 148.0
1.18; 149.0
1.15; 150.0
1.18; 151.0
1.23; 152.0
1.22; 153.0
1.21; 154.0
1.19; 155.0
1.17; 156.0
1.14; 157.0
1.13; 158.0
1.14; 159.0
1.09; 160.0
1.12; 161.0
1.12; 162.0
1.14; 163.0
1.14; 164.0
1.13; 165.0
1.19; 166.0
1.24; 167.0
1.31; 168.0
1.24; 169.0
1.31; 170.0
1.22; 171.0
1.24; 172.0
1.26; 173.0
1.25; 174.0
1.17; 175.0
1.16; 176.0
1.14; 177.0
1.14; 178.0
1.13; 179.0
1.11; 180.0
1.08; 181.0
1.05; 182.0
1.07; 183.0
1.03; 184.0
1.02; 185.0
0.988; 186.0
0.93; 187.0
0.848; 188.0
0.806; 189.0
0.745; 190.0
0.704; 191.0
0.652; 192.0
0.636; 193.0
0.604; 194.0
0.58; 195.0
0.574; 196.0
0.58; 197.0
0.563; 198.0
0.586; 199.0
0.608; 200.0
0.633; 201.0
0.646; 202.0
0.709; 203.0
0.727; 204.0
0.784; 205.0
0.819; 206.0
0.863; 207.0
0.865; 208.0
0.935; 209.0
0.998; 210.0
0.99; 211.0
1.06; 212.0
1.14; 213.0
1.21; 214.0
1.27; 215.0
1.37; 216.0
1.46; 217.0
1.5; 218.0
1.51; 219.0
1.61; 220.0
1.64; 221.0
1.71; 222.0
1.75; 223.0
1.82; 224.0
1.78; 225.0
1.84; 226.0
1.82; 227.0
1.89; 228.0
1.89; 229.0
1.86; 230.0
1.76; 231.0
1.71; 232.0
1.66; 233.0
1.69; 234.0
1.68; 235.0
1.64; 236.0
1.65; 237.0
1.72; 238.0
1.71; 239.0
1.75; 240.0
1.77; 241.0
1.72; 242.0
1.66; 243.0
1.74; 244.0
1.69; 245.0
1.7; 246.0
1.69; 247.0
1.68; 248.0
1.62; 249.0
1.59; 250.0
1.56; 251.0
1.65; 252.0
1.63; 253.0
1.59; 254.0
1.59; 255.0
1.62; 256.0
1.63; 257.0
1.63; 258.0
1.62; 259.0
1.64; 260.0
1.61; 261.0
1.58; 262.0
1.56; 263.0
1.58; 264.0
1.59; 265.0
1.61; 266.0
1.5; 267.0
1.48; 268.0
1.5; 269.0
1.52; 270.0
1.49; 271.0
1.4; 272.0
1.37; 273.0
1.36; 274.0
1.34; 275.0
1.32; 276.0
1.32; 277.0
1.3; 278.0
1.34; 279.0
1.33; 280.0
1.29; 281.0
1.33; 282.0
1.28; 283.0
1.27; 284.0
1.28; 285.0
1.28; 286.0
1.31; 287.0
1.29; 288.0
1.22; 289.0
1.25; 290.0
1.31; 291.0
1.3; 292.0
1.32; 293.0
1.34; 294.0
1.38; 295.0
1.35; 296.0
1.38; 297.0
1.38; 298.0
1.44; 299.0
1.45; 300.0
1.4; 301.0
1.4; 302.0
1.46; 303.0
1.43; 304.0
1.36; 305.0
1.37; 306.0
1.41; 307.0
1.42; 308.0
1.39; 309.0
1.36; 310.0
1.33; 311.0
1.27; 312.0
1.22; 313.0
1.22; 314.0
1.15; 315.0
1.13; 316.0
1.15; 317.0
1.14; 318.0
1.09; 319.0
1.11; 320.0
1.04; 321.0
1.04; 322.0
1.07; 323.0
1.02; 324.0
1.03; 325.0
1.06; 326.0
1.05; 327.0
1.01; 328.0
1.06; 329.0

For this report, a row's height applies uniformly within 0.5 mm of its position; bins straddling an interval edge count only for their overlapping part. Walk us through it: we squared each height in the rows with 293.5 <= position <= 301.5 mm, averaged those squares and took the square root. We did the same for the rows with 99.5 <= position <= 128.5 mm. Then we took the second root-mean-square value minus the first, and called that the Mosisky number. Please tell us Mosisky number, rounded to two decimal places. -0.35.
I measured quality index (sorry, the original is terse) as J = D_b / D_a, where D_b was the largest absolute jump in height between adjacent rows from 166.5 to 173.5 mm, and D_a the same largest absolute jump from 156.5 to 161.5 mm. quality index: 1.8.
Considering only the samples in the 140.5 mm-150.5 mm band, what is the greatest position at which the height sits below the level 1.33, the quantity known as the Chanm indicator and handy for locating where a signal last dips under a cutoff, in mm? 150.0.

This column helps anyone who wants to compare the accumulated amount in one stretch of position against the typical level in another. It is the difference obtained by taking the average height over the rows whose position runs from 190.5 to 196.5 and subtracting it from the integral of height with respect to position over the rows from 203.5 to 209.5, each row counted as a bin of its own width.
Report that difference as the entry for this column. 4.4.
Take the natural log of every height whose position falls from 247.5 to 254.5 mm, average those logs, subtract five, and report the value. -4.52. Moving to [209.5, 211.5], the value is -5.01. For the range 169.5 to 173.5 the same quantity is -4.77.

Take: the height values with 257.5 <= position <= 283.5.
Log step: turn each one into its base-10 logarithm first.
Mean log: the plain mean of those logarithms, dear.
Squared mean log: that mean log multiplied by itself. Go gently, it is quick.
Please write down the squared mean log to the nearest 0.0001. 0.0262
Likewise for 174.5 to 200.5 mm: 0.0062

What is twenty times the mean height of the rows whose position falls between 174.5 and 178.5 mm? 23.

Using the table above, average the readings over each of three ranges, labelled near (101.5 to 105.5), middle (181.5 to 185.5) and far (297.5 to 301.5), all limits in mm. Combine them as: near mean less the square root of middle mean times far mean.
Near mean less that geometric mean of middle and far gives -0.19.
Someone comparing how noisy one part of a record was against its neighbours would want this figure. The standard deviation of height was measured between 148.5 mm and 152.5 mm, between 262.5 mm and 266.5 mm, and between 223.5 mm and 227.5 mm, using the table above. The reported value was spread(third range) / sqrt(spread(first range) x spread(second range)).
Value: 0.96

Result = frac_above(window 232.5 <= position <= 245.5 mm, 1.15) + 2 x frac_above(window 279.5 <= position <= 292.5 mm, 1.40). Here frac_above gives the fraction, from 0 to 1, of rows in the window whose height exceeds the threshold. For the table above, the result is 1.0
